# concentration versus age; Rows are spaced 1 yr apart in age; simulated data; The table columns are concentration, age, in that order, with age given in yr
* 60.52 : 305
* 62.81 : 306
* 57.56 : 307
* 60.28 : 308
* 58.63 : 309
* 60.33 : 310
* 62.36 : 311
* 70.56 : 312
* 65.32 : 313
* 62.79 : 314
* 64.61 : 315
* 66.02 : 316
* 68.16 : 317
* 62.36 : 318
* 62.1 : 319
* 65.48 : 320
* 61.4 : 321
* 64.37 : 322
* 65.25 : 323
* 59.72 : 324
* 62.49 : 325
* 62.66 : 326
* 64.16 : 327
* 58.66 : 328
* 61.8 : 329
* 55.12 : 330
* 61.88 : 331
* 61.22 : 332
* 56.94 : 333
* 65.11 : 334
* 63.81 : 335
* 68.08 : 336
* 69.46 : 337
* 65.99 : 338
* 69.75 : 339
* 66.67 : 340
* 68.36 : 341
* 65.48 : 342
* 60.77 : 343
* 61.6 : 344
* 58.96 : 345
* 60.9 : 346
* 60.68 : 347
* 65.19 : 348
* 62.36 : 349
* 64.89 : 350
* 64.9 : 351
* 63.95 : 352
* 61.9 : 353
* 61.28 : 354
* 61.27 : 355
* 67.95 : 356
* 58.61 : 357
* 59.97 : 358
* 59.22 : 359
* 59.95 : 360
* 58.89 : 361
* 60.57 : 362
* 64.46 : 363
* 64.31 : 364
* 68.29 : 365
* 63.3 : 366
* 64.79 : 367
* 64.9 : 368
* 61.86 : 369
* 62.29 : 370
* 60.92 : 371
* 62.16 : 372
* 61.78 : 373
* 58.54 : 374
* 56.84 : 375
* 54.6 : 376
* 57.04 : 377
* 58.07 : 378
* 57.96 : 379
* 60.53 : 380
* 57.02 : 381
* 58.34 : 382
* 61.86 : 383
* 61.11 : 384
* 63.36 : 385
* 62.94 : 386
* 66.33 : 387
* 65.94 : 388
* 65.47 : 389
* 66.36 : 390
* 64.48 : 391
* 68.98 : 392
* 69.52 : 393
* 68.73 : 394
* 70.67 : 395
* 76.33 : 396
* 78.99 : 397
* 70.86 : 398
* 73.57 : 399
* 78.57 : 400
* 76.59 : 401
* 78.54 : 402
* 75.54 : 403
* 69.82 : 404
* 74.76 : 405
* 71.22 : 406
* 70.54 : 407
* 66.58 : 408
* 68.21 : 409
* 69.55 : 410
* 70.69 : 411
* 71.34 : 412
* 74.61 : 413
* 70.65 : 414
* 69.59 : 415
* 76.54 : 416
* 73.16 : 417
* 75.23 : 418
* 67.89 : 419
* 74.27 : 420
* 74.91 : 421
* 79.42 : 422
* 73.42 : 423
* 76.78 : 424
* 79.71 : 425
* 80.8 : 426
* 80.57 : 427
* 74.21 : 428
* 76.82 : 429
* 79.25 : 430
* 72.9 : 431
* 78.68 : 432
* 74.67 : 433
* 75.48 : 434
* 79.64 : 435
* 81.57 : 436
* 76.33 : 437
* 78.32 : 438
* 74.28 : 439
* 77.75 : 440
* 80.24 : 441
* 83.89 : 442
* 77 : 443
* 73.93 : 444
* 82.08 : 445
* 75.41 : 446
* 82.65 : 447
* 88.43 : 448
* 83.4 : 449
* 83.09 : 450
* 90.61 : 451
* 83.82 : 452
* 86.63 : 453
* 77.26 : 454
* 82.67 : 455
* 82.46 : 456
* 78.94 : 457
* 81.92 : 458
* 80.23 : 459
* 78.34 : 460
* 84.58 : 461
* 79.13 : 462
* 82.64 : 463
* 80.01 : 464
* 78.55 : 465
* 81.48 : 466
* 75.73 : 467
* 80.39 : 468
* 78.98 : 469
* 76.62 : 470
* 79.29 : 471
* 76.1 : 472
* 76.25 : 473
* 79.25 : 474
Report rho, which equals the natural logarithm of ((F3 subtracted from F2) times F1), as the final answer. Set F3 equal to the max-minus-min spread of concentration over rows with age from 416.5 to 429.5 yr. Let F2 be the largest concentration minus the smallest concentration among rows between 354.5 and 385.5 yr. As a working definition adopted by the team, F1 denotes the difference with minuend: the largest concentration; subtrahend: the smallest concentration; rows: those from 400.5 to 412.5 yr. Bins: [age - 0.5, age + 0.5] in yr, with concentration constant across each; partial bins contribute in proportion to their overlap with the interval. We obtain 2.2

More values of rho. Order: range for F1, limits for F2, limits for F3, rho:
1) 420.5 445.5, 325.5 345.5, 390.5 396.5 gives 3.4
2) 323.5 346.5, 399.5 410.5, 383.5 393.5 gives 4.0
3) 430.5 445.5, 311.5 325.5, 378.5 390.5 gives 2.8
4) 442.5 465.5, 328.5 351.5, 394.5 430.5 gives 1.9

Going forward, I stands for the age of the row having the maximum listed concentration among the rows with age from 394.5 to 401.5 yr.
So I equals 397 yr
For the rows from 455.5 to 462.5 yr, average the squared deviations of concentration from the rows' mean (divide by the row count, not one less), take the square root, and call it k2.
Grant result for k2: 2.10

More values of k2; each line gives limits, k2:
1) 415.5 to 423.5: 3.07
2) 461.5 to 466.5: 1.51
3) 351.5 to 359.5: 2.81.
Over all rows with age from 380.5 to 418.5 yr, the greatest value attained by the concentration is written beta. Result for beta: 78.99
